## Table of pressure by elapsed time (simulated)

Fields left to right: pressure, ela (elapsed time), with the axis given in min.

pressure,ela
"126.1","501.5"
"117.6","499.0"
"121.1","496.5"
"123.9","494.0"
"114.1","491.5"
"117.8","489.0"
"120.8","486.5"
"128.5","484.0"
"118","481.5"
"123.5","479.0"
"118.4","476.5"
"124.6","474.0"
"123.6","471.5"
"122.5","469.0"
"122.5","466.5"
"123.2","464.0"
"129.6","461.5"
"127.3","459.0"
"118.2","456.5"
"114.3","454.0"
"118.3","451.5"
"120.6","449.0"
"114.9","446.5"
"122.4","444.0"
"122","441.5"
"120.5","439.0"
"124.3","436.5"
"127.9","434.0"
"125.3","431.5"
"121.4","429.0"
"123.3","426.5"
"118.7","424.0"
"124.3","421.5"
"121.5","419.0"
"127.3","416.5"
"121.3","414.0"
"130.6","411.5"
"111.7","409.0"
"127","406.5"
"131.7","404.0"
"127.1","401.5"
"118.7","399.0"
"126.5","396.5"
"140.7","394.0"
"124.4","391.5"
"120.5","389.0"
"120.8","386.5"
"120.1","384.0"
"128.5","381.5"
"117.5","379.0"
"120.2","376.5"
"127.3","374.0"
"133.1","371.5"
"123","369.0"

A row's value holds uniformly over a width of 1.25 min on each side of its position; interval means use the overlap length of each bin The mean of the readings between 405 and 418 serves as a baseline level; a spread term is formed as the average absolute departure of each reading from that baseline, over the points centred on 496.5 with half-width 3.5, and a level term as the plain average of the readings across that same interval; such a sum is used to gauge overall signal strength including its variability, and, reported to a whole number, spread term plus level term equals 124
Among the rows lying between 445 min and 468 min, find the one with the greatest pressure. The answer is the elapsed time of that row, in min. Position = 461.5 min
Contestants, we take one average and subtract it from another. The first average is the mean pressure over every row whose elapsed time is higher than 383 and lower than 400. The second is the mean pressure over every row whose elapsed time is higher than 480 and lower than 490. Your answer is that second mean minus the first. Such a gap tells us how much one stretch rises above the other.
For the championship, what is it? -3.3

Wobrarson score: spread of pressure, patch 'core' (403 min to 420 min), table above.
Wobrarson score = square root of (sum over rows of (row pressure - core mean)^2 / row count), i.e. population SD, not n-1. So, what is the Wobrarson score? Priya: 6.4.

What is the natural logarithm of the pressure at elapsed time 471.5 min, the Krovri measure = 4.82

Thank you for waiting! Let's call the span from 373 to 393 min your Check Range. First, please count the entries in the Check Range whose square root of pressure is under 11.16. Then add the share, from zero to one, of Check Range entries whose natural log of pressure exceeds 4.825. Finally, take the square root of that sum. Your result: 2.50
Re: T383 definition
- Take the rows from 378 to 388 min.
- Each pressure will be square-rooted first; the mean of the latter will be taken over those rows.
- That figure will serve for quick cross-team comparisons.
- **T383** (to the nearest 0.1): 11.0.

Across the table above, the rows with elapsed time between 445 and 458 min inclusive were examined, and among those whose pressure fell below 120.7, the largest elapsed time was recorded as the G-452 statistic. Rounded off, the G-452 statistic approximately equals 456.5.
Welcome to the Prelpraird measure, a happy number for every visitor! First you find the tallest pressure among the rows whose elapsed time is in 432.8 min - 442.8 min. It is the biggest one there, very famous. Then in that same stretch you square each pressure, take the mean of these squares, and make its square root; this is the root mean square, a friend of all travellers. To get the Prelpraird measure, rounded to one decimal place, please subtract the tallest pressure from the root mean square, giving -4.2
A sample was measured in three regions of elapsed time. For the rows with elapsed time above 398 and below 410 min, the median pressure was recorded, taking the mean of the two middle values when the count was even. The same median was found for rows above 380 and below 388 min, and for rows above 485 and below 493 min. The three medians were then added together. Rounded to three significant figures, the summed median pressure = 366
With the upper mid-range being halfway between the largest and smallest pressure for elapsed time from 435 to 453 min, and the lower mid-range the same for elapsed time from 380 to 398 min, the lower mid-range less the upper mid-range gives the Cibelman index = 11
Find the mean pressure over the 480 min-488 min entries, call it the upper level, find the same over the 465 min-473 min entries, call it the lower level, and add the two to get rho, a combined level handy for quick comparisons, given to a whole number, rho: 245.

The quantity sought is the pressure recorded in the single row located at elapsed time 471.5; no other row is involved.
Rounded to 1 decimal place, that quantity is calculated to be 123.6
